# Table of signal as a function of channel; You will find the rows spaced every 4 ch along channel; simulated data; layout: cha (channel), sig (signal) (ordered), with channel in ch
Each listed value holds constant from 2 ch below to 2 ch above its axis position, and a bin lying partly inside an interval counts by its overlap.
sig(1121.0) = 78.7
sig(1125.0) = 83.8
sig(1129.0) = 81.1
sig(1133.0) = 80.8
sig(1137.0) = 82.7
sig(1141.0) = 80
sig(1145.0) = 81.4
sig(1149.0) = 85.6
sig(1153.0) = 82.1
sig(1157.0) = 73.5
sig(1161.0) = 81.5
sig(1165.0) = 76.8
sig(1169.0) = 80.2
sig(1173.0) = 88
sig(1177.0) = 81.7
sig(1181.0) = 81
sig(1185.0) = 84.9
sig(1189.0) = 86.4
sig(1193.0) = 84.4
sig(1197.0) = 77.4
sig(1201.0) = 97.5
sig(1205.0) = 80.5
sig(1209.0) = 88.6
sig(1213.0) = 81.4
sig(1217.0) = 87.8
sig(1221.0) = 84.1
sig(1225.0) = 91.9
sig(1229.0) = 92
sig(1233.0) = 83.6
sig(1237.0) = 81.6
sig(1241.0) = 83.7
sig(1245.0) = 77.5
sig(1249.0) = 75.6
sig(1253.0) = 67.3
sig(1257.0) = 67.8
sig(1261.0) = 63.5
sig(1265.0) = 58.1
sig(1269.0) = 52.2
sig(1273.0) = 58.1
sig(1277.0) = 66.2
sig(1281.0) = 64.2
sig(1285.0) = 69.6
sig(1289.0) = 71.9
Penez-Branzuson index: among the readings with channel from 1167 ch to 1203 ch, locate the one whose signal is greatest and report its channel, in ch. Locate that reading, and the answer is 1201.0 ch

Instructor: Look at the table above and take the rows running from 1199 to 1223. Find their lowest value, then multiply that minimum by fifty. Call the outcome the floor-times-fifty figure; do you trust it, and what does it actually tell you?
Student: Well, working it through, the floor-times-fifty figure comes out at 4025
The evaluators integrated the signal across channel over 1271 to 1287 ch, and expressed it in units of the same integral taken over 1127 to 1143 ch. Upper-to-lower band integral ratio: 0.80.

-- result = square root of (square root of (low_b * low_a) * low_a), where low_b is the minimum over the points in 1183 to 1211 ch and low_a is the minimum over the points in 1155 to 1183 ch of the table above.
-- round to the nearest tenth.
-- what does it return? 74.5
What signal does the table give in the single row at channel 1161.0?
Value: 81.5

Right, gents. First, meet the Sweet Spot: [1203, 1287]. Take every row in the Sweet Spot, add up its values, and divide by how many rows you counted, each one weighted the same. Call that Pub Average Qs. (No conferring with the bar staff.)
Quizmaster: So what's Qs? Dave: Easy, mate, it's 75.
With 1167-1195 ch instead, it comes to 84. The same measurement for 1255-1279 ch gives 61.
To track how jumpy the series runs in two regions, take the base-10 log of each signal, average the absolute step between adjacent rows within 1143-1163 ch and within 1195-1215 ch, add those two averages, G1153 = 0.10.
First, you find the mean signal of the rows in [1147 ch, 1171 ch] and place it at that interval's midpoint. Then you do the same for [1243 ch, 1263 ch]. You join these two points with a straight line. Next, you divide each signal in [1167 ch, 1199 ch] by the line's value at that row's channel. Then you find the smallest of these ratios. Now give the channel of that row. 1169.0 ch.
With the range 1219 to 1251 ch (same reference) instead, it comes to 1249.0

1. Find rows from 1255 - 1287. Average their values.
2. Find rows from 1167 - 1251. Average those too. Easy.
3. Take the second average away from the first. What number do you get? -22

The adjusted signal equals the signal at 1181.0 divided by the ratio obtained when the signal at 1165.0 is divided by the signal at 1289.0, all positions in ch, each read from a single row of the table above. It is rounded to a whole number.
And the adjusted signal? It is 76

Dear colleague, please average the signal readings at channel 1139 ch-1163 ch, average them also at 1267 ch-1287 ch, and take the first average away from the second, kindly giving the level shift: -19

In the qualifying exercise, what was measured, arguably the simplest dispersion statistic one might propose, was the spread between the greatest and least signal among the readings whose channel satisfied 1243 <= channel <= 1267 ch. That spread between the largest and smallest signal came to 19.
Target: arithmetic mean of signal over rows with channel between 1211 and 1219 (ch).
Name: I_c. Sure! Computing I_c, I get 84.6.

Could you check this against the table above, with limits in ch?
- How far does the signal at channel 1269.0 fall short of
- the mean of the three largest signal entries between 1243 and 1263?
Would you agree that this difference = 21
